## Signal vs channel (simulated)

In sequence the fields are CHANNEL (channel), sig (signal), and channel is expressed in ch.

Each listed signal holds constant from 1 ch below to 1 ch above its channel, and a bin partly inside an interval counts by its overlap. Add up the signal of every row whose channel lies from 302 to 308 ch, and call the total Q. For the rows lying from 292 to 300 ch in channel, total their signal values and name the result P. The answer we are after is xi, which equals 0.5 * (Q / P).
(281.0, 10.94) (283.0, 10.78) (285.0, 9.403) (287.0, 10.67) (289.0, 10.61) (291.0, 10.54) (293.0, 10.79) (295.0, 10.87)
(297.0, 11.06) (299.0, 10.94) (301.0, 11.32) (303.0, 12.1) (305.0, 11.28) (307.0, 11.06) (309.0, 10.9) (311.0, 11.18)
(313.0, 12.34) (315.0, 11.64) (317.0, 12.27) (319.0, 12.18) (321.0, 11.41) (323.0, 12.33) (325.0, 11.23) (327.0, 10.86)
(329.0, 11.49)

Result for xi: 0.39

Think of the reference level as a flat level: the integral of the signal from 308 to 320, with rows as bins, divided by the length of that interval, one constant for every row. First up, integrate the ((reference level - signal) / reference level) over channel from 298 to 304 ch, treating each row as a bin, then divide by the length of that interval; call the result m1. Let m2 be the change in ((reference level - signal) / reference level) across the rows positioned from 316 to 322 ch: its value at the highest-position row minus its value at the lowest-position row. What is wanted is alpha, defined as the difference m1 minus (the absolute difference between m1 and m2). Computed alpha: -0.022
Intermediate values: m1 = 0.03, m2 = 0.07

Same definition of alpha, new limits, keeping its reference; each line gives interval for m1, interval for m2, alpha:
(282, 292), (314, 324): -0.059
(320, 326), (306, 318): -0.103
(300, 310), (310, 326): -0.004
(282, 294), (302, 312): 0.078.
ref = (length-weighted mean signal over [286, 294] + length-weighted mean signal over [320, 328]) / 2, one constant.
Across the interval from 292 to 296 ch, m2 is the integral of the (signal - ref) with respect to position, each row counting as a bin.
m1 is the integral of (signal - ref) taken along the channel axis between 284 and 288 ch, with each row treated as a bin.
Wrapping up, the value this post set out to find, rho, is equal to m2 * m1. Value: 3.7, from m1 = -4.1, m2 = -1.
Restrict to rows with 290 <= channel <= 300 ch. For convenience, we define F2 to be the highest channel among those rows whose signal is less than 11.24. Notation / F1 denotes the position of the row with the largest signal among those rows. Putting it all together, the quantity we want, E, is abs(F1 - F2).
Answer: 2 ch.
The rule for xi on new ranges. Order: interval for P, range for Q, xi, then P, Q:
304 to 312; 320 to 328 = 0.52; 44.4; 46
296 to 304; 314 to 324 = 0.66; 45.4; 60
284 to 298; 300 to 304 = 0.16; 73.9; 23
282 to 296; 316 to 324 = 0.33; 73.7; 48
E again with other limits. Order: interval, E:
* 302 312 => 8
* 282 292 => 8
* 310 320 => 2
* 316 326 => 2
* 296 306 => 4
